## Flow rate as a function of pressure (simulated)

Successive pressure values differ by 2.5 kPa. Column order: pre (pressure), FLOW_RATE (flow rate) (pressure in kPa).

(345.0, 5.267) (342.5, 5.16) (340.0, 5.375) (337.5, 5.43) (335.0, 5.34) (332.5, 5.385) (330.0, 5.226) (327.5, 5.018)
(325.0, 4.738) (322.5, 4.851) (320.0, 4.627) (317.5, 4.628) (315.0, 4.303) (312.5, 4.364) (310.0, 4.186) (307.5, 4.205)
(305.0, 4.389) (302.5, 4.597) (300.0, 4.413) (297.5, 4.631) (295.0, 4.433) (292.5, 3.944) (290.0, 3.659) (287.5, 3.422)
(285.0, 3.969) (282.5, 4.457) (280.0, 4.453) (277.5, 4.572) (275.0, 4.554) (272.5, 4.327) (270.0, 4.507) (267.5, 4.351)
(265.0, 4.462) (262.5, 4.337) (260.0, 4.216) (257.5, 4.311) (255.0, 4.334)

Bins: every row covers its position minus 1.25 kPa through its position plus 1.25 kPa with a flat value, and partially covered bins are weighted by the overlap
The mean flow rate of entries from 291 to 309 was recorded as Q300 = 4.4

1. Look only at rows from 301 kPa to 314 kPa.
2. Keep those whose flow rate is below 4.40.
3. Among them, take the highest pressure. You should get 312.5 kPa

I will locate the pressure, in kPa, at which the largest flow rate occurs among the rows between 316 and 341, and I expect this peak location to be 337.5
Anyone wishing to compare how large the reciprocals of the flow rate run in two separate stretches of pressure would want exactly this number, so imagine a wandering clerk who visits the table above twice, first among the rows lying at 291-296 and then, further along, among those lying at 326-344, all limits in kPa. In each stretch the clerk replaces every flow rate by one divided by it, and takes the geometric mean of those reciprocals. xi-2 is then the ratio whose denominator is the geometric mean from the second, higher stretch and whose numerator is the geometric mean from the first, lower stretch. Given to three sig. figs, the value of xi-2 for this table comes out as 1.26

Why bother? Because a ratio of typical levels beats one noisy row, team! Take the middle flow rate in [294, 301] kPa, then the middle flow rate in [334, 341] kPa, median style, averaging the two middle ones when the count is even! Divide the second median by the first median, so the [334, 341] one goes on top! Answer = 1.21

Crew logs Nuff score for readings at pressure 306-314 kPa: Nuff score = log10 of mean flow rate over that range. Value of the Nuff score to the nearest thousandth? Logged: 0.629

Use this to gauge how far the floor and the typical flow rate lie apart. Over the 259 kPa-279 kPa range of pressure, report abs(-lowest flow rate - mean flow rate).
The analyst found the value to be 8.6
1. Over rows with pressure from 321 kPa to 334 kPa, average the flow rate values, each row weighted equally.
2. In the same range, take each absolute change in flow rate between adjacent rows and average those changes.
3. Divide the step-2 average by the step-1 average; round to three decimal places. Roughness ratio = 0.038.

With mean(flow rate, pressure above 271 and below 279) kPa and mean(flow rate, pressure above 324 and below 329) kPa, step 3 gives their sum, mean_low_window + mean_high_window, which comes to 9.4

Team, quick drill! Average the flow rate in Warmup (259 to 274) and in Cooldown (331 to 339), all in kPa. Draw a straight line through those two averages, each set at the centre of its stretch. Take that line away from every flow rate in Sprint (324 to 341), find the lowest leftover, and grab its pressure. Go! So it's 325.0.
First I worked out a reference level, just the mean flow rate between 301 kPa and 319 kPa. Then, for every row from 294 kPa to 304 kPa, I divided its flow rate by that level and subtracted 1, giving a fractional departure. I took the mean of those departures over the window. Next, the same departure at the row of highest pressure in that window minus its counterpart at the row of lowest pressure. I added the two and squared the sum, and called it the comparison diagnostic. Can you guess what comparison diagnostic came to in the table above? 0.00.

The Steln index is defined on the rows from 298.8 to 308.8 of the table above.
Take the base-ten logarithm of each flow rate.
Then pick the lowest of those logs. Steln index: 0.62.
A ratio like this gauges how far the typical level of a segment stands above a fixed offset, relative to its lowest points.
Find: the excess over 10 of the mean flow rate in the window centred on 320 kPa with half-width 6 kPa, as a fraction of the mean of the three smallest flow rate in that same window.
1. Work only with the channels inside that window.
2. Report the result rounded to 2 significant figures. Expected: -1.2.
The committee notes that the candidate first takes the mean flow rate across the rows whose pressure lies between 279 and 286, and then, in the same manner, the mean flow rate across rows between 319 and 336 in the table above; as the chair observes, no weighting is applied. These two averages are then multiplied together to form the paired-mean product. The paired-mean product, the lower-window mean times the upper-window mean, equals 21.6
